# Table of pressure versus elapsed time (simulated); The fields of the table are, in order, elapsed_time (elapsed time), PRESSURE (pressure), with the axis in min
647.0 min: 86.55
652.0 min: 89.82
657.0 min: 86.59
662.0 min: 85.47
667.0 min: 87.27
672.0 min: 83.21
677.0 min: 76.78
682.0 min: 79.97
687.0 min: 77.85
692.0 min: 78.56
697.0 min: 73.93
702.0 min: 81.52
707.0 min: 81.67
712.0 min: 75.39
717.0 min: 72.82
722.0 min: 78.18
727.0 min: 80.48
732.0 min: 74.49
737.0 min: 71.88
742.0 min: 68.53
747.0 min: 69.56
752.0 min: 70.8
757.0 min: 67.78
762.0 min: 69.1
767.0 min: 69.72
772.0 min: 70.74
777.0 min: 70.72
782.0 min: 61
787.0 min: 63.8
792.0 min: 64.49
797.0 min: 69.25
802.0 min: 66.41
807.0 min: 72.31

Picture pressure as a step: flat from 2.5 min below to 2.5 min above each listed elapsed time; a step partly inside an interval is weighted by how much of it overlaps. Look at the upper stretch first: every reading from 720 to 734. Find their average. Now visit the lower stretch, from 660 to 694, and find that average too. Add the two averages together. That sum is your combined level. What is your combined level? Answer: 159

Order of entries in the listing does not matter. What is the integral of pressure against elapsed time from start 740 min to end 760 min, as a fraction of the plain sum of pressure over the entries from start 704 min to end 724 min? 4.49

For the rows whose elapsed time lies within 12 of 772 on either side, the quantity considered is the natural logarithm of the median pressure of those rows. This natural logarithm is 4.24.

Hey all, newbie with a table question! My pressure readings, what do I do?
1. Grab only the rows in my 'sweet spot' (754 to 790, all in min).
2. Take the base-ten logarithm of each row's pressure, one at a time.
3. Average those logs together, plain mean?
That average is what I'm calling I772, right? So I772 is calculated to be 1.83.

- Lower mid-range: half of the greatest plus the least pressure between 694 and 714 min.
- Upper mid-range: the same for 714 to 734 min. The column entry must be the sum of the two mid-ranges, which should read 154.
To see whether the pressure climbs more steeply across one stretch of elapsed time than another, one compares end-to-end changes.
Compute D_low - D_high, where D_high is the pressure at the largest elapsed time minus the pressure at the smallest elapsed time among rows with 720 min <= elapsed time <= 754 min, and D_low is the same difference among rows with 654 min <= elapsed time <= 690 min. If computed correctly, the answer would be -1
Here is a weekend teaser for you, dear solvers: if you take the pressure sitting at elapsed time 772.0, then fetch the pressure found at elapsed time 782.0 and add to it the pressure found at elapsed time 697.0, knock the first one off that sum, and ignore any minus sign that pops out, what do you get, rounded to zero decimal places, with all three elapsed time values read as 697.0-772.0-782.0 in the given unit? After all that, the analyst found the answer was 64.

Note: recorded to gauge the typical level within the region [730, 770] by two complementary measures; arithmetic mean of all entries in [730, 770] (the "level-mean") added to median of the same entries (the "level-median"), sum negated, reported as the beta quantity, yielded -140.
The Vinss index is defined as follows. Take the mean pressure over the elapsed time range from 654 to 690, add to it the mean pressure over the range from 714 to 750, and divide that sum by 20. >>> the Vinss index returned 7.8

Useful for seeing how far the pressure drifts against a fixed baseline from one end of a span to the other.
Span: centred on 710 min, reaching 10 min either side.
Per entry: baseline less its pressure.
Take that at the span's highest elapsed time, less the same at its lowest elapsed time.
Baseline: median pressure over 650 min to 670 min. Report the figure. 8.7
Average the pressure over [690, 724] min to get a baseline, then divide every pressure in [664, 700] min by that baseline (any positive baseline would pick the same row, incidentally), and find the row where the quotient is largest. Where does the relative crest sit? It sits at 667.0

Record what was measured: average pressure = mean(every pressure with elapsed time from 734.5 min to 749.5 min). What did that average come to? 70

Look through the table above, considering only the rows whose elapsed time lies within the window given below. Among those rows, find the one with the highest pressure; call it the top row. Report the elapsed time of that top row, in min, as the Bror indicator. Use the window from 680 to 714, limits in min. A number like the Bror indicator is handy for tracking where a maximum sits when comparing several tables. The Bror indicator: 707.0 min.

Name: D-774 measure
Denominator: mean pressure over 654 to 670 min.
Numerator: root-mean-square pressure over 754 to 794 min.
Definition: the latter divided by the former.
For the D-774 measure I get 0.78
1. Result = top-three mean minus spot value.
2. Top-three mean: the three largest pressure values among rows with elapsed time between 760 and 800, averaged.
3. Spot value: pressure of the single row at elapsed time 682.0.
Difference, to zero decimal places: -10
